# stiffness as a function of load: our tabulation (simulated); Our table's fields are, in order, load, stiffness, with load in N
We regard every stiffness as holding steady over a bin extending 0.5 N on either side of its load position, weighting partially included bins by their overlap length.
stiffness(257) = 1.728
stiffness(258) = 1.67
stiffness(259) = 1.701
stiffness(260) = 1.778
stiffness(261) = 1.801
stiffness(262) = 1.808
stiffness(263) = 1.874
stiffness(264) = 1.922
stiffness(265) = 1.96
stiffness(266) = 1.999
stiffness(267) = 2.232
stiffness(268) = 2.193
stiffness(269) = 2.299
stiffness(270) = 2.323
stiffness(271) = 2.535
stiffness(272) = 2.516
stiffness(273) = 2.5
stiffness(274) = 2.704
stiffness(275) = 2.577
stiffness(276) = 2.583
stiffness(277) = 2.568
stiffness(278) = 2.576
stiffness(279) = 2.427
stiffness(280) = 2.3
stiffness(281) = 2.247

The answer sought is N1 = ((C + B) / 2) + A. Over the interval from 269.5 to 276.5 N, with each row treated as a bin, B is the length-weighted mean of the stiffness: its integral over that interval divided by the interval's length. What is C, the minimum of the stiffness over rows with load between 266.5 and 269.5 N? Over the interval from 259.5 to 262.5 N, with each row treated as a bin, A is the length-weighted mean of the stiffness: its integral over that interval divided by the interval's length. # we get 4.16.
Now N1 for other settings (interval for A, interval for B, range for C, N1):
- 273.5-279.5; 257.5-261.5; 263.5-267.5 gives 4.40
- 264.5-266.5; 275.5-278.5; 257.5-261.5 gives 4.10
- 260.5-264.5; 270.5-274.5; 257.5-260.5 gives 3.97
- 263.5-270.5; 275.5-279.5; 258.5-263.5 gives 4.25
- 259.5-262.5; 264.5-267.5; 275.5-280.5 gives 3.98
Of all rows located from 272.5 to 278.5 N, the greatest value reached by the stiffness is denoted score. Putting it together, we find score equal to 2.704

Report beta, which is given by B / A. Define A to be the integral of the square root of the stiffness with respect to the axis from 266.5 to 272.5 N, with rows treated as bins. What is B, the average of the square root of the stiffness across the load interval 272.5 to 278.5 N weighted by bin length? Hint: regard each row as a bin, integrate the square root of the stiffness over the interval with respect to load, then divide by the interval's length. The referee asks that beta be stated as 0.17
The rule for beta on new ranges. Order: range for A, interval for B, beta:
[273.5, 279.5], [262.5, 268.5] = 0.15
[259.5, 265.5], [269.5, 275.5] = 0.19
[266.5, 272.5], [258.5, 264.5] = 0.15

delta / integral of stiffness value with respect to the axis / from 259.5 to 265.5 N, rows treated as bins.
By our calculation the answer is 11.1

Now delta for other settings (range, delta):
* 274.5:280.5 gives 15.0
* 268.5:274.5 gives 14.9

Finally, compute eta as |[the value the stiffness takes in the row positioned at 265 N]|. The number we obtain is 1.96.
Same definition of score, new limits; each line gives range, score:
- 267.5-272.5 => 2.535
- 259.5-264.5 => 1.922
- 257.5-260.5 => 1.778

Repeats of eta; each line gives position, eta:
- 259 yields 1.70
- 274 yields 2.70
